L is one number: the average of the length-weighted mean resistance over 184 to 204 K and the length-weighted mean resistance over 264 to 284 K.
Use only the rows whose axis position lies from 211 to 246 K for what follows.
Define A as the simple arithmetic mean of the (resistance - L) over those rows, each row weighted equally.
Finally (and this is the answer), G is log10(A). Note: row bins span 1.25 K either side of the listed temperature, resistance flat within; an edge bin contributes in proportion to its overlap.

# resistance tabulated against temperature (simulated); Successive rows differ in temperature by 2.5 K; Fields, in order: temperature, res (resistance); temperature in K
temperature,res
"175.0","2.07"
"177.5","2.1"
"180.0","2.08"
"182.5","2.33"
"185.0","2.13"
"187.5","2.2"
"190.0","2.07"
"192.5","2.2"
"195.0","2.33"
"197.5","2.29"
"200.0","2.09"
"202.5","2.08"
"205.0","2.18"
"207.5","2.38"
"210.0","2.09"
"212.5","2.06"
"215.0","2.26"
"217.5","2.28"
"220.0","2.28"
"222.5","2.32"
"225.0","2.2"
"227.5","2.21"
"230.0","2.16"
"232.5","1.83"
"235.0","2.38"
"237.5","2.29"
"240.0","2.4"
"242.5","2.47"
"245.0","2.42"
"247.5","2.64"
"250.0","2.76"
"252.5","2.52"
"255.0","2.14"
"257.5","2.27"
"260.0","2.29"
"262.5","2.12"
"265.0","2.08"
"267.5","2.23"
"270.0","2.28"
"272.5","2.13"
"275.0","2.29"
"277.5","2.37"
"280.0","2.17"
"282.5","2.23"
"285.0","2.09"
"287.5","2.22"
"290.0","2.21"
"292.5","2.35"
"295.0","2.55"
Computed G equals -1.3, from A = 0.056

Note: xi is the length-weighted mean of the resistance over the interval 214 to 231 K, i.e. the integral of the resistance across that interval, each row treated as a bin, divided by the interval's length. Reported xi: 2.25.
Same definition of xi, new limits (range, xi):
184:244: 2.22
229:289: 2.28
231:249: 2.35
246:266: 2.36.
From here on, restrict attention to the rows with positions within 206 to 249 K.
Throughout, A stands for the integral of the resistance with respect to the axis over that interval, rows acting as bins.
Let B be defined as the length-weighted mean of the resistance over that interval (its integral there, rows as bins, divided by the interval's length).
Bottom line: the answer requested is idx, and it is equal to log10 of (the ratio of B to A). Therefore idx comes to -1.63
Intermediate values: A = 98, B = 2.28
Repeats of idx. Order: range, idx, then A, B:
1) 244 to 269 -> -1.40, 59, 2.35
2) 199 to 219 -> -1.30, 44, 2.18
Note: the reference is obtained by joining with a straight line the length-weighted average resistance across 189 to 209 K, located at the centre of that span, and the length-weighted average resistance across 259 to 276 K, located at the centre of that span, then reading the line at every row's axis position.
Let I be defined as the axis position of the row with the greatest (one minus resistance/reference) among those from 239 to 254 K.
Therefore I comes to 240.0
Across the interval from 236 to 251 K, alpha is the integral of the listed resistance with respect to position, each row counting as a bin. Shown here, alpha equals 37.4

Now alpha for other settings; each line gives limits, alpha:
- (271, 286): 33.2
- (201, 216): 32.6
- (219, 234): 32.5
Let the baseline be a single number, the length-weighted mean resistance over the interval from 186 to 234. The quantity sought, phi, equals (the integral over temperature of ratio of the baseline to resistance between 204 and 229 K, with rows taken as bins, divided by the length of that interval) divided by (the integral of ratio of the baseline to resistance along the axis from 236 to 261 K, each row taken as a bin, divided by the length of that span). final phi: 1.08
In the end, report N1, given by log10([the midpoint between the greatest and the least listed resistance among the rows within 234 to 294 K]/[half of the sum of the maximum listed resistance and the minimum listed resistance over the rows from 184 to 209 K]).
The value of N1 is 0.036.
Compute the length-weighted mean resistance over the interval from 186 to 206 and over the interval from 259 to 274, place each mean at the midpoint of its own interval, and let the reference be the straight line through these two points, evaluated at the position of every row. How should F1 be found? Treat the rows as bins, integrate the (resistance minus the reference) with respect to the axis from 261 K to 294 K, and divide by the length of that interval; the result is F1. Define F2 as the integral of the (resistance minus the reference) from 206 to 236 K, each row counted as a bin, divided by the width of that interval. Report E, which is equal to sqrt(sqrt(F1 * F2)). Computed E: 0.15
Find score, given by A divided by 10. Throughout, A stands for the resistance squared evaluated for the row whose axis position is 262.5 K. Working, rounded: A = 4.5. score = 0.45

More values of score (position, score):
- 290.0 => 0.49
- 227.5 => 0.49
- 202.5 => 0.43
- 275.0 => 0.52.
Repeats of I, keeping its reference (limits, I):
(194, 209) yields 202.5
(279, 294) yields 285.0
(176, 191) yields 190.0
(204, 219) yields 212.5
